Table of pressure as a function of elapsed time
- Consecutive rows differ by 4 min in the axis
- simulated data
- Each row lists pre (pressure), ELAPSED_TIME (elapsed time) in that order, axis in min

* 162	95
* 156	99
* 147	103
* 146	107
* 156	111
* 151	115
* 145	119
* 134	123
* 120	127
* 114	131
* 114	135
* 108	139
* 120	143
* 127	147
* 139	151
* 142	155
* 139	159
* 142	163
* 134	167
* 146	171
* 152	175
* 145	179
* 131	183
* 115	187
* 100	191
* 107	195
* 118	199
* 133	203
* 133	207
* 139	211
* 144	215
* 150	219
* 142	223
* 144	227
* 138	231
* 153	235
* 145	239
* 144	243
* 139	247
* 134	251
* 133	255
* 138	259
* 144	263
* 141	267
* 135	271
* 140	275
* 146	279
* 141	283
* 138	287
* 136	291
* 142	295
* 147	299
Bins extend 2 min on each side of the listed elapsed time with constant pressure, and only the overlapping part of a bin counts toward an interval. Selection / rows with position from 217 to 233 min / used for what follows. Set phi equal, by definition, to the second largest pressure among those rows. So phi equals 144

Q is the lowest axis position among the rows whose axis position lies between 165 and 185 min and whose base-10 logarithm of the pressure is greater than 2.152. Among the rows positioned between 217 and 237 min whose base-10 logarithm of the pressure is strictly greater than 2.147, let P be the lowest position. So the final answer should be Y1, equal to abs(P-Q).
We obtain 48 min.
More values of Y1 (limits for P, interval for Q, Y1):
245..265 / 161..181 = 100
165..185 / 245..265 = 92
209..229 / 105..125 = 108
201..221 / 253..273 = 48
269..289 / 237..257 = 40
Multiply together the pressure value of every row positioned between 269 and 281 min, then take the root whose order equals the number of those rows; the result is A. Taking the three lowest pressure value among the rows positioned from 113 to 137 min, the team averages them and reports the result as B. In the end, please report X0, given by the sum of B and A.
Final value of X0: 256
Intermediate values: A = 140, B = 116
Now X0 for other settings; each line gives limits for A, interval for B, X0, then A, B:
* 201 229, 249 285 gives 275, 141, 134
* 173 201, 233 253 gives 262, 123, 139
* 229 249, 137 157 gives 262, 144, 118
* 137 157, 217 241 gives 268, 127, 141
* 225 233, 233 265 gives 276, 141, 135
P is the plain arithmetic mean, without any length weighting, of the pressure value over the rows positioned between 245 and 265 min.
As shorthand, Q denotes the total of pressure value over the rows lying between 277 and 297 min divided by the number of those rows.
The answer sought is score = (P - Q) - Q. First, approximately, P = 138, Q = 141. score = -144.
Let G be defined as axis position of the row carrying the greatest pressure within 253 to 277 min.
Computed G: 263 min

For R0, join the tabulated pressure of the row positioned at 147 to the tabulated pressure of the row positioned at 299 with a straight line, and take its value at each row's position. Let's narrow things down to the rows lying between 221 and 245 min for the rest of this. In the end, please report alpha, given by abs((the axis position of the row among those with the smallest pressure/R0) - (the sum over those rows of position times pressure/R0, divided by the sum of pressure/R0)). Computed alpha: 2.0 min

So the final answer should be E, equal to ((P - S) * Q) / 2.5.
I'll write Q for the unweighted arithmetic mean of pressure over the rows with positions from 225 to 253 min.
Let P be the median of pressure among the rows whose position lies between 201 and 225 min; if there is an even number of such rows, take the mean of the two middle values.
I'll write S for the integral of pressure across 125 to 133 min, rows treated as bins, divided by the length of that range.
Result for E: 1339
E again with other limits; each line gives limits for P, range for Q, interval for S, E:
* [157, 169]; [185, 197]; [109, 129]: -94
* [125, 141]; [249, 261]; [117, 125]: -1377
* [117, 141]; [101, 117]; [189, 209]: -72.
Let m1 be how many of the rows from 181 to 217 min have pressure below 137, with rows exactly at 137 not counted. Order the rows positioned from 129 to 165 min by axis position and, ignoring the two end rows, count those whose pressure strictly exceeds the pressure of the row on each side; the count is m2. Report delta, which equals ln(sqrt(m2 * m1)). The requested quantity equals 0.97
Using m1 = 7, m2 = 1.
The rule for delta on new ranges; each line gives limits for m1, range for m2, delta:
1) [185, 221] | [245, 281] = 0.90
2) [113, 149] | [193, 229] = 0.97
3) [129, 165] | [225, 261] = 0.80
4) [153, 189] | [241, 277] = 0.55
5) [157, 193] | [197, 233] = 1.04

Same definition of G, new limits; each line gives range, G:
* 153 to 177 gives 175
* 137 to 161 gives 155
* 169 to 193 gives 175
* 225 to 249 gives 235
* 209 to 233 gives 219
